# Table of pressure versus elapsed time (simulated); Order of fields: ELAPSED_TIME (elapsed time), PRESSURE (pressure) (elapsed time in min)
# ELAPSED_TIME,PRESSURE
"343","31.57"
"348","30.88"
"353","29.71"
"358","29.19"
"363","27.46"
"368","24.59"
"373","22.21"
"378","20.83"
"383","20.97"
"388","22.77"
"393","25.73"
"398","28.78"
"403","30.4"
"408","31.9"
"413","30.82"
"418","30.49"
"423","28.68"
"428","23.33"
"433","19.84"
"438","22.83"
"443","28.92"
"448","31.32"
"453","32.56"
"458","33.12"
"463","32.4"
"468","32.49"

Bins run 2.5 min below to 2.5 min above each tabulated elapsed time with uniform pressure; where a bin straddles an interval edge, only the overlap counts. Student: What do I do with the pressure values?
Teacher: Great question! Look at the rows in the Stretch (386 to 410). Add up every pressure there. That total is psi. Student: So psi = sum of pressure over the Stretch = 140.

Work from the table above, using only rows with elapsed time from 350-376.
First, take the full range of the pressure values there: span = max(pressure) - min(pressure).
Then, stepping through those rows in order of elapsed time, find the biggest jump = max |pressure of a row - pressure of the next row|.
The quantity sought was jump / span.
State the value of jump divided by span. 0.38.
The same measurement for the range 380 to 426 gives 0.28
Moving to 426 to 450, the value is 0.53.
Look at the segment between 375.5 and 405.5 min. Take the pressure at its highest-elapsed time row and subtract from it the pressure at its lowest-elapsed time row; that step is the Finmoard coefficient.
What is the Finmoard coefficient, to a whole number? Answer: 10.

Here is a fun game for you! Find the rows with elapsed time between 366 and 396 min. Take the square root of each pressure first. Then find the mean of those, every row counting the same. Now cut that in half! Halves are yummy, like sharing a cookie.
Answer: 2.39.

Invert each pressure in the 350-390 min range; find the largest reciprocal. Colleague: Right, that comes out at 0.048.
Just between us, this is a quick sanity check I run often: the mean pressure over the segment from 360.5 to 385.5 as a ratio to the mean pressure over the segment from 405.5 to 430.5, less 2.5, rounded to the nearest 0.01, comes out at -1.70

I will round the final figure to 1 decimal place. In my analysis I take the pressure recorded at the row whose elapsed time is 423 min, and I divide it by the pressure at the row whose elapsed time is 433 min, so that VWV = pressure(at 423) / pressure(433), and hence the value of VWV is 1.4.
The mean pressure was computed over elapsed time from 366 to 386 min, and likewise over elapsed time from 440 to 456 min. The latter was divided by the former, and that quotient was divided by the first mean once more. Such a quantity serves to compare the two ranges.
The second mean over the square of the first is 0.063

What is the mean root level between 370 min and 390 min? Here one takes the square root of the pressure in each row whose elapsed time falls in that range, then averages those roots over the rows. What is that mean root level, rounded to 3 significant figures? 4.66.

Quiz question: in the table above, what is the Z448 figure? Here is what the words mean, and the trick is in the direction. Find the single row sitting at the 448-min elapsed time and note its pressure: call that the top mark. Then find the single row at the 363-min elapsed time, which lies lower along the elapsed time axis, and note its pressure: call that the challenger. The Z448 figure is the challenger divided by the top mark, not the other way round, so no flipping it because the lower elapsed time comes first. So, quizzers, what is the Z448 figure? 0.88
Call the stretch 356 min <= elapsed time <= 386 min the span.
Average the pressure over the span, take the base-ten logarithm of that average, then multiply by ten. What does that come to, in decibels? 13.8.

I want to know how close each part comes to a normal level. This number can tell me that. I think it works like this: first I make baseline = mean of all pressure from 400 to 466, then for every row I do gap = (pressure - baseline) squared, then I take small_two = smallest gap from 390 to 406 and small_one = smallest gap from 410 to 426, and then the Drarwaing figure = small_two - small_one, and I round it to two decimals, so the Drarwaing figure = -0.05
